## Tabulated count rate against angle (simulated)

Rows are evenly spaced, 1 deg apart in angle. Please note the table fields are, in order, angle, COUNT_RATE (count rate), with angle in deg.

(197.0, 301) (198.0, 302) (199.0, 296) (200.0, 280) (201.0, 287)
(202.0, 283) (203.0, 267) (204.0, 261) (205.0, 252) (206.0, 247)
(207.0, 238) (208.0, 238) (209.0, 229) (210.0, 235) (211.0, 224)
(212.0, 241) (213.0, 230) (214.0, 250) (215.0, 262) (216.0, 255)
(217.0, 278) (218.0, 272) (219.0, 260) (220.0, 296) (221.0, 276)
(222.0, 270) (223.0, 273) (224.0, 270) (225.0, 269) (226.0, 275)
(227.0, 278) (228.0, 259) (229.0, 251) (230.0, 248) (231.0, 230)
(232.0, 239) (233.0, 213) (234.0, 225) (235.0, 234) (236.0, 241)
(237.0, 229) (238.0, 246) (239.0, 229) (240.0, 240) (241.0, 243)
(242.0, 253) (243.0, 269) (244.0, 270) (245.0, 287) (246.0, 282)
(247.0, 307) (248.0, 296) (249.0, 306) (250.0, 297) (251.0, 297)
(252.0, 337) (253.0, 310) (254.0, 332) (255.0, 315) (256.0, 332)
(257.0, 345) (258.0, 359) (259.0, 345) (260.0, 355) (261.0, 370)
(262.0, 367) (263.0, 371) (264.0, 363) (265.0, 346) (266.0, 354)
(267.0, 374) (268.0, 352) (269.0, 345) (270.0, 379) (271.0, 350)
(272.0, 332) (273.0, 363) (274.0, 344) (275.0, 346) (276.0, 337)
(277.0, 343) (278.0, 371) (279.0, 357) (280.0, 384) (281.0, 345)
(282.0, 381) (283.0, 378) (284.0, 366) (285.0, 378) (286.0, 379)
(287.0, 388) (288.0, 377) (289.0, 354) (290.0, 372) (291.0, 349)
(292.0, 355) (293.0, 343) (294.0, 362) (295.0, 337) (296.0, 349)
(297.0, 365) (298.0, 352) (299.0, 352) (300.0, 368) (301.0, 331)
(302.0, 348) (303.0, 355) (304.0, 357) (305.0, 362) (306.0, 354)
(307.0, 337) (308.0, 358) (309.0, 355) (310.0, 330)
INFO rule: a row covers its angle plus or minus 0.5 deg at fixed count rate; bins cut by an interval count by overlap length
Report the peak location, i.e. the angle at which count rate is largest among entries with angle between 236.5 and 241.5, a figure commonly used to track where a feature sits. 238.0 deg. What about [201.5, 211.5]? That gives 202.0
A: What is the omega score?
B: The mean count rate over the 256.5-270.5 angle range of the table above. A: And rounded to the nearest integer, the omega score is 359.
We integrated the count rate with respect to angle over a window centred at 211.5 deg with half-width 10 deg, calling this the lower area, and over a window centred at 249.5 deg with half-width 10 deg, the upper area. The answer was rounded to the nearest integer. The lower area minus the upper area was -928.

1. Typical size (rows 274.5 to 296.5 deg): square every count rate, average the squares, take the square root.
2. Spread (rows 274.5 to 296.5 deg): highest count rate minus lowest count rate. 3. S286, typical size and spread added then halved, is 206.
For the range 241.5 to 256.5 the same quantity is 192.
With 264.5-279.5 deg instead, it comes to 200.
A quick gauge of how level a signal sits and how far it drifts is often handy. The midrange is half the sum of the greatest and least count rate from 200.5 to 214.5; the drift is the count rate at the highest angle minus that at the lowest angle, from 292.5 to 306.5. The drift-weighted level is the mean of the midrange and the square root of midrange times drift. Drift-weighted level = 154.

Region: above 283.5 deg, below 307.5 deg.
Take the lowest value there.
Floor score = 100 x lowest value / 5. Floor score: 6620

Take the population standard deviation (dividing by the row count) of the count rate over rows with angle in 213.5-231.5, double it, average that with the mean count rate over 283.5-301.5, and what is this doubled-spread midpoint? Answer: 194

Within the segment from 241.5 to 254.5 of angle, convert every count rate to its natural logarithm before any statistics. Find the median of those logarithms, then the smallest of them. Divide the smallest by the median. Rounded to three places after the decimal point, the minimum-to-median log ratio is 0.972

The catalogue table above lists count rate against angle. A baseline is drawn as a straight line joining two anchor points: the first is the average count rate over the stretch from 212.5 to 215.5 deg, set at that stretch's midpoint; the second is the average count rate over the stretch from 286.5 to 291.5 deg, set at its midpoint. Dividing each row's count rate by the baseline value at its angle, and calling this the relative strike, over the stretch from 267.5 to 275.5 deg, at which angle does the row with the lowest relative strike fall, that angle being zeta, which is 272.0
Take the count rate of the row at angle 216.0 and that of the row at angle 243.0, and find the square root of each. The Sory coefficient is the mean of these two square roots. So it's 16.2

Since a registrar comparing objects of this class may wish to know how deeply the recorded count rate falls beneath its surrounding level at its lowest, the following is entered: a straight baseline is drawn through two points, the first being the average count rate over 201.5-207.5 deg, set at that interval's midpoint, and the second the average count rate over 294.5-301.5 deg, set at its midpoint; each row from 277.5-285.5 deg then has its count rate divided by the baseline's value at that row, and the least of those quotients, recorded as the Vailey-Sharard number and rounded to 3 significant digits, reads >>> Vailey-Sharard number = 1.03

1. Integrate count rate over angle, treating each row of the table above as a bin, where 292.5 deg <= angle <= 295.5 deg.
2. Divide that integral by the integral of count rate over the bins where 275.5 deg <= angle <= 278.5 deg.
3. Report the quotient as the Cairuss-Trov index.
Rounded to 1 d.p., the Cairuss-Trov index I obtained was 1.0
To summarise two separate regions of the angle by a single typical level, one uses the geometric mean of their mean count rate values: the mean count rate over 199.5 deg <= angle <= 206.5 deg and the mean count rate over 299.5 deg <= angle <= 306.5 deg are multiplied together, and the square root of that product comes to 308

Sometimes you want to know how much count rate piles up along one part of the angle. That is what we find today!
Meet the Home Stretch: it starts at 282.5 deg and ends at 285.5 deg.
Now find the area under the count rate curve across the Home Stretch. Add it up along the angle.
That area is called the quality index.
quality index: 1122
